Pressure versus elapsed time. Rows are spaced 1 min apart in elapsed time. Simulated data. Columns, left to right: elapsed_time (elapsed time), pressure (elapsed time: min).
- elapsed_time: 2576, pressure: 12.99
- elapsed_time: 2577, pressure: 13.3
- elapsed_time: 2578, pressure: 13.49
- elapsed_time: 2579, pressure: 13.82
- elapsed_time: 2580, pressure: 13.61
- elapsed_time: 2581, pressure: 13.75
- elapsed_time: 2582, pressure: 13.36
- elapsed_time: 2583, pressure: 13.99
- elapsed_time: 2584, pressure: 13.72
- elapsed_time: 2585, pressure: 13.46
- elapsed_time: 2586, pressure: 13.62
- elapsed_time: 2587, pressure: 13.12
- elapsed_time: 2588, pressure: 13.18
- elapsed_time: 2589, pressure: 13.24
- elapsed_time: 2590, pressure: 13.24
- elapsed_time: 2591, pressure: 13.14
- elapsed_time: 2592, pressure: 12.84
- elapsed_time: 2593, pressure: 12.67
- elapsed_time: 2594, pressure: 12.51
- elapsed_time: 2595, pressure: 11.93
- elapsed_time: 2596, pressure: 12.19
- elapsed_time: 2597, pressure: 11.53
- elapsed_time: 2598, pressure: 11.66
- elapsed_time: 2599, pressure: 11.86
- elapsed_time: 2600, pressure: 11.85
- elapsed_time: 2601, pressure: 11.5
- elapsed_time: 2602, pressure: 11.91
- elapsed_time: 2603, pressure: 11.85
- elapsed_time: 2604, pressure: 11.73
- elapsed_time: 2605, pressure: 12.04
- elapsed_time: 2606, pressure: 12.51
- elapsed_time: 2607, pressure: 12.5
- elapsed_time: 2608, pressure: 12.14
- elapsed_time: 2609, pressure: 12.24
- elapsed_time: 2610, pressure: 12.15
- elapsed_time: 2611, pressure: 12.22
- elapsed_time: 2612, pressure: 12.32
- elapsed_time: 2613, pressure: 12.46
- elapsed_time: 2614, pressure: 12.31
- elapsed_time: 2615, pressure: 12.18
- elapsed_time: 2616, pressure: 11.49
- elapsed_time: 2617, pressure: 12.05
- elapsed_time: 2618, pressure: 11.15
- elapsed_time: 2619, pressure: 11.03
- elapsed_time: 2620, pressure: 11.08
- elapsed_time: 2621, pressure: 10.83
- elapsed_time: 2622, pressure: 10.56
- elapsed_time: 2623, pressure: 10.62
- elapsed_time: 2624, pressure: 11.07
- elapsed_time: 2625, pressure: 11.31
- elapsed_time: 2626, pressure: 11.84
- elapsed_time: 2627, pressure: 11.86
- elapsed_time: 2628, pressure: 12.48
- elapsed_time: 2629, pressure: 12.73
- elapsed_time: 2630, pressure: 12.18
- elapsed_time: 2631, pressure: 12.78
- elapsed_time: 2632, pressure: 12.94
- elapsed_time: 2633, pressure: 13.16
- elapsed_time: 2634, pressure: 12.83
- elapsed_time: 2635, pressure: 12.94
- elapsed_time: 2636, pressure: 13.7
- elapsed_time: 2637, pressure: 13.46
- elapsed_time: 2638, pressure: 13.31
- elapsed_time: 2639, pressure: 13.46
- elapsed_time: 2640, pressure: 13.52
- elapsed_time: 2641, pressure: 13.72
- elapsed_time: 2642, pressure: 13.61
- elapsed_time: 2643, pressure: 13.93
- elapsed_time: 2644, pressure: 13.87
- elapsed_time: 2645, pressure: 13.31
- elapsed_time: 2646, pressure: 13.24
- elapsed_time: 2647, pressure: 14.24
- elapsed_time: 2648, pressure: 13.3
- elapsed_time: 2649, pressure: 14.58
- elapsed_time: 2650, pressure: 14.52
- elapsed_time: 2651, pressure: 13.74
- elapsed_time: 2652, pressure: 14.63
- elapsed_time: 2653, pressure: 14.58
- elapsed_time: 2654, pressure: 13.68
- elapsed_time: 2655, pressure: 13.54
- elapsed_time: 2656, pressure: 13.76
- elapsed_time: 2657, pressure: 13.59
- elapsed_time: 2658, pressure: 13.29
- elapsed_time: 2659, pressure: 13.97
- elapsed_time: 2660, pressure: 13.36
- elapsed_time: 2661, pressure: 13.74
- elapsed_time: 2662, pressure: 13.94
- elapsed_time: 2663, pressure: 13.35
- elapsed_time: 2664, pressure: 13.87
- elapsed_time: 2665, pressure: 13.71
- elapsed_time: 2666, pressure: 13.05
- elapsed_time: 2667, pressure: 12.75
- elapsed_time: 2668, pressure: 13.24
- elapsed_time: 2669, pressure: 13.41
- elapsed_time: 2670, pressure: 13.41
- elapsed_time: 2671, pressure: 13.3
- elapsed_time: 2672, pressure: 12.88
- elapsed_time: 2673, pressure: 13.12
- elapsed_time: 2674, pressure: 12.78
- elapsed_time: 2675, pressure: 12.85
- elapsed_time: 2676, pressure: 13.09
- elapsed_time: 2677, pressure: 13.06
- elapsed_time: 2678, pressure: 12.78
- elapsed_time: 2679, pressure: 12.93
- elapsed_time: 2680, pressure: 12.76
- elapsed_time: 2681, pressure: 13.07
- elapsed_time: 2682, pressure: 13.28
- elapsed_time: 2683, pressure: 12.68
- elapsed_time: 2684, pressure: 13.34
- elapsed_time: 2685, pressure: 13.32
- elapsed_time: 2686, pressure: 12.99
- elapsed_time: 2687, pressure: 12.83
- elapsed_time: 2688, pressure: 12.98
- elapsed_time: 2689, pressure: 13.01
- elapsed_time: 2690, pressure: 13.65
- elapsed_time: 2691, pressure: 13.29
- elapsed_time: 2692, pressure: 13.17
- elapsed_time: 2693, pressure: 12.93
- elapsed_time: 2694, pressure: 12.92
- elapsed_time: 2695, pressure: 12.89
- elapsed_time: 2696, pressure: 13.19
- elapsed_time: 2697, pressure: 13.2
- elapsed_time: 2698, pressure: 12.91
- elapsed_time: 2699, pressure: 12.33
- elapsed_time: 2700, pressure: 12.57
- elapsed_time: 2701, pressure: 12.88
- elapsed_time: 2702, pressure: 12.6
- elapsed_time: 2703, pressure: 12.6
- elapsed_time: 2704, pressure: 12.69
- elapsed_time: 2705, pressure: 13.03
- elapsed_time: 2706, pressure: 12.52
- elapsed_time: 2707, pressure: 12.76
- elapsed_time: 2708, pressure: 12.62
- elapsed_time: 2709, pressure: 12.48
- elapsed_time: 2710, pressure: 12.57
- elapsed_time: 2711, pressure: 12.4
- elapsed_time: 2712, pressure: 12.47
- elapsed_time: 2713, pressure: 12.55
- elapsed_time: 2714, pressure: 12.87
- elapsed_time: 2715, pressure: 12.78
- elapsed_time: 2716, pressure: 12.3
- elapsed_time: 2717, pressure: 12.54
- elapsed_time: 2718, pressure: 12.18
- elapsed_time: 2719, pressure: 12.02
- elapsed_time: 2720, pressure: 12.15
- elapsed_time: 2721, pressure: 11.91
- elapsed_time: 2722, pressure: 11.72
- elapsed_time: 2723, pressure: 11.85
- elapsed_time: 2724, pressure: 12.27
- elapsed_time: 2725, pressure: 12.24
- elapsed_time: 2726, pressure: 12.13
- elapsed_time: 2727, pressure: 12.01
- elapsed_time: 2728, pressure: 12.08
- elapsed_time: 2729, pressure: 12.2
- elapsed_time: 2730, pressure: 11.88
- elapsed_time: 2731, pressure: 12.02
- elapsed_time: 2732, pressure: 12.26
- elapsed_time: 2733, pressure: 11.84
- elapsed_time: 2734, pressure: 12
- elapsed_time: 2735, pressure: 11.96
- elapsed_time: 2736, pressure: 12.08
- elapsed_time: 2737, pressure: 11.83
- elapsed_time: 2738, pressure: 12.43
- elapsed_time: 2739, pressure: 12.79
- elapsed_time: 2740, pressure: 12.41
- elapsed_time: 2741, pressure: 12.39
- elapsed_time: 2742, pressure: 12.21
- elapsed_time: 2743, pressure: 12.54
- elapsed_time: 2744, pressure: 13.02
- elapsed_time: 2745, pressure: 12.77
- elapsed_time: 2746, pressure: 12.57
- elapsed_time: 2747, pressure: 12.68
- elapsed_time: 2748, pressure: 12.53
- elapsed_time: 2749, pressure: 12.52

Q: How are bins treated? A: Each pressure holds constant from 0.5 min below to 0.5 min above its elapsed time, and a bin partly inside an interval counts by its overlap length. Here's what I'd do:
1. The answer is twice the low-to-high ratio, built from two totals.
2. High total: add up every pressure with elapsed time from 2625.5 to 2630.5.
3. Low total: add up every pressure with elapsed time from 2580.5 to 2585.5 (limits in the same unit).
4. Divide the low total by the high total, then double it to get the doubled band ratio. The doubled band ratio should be 2.24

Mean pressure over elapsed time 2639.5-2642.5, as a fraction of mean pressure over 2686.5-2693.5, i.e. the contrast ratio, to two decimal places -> 1.04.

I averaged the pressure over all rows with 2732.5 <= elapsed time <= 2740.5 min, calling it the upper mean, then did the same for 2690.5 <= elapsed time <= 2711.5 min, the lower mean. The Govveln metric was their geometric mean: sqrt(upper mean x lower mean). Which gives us 12.5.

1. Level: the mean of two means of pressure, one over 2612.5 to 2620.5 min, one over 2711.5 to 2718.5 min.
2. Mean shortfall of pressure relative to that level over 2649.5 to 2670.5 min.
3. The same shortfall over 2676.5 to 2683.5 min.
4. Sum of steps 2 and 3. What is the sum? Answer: -2.36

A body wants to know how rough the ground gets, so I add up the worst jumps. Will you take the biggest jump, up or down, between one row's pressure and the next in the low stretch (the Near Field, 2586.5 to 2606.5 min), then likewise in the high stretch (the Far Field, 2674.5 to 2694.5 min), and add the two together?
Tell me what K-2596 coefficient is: 1.3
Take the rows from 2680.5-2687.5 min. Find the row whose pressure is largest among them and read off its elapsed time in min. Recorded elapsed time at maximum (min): 2684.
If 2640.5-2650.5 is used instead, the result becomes 2649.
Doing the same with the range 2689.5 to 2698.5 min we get 2690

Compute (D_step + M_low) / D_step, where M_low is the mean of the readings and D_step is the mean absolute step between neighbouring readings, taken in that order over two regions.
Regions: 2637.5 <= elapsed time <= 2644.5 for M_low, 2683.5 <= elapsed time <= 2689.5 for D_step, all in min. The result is 100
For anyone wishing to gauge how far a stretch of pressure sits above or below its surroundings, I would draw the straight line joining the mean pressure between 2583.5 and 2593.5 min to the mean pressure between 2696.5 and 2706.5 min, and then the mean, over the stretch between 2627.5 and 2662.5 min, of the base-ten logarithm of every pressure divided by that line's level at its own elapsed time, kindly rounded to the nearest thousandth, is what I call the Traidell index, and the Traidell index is 0.018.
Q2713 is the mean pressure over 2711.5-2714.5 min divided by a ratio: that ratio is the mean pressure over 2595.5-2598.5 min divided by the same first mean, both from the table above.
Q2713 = 13.5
